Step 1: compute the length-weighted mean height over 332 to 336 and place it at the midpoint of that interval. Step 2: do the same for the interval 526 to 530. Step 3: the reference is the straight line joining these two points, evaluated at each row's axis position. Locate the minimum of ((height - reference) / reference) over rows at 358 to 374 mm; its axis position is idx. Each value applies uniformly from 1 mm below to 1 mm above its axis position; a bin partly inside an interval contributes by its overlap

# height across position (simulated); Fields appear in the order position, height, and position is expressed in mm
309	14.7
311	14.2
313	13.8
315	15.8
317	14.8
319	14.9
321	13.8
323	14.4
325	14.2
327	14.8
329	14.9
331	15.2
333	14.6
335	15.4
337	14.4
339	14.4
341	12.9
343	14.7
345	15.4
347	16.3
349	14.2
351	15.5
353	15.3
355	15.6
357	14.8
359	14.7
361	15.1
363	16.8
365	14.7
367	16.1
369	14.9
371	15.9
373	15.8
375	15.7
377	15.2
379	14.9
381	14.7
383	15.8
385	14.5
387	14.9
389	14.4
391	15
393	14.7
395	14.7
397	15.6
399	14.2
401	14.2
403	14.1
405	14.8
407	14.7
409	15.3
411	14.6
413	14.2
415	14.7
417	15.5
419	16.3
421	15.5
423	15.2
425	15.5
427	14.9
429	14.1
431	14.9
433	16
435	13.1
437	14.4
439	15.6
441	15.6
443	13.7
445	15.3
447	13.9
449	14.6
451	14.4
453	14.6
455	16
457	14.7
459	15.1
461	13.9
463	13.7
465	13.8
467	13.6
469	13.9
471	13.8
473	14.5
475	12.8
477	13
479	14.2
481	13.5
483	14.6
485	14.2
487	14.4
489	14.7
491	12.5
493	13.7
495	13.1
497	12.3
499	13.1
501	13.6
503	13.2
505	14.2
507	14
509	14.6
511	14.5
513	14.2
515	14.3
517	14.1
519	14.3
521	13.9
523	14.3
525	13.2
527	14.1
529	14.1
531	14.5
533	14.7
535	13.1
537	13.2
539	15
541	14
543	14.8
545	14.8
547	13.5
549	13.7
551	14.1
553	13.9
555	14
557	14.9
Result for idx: 359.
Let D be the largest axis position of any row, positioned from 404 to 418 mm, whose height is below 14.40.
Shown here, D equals 413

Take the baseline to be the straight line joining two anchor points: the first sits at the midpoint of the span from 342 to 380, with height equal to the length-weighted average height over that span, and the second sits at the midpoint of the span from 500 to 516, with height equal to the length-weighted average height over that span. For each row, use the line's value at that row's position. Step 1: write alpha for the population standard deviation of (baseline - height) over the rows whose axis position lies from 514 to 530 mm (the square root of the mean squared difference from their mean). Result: 0.33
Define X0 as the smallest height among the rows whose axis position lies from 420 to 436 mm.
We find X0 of 13.1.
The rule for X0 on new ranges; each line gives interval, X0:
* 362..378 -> 14.7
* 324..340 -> 14.2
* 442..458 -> 13.7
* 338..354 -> 12.9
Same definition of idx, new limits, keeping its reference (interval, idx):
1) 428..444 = 435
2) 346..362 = 349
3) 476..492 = 491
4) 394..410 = 403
